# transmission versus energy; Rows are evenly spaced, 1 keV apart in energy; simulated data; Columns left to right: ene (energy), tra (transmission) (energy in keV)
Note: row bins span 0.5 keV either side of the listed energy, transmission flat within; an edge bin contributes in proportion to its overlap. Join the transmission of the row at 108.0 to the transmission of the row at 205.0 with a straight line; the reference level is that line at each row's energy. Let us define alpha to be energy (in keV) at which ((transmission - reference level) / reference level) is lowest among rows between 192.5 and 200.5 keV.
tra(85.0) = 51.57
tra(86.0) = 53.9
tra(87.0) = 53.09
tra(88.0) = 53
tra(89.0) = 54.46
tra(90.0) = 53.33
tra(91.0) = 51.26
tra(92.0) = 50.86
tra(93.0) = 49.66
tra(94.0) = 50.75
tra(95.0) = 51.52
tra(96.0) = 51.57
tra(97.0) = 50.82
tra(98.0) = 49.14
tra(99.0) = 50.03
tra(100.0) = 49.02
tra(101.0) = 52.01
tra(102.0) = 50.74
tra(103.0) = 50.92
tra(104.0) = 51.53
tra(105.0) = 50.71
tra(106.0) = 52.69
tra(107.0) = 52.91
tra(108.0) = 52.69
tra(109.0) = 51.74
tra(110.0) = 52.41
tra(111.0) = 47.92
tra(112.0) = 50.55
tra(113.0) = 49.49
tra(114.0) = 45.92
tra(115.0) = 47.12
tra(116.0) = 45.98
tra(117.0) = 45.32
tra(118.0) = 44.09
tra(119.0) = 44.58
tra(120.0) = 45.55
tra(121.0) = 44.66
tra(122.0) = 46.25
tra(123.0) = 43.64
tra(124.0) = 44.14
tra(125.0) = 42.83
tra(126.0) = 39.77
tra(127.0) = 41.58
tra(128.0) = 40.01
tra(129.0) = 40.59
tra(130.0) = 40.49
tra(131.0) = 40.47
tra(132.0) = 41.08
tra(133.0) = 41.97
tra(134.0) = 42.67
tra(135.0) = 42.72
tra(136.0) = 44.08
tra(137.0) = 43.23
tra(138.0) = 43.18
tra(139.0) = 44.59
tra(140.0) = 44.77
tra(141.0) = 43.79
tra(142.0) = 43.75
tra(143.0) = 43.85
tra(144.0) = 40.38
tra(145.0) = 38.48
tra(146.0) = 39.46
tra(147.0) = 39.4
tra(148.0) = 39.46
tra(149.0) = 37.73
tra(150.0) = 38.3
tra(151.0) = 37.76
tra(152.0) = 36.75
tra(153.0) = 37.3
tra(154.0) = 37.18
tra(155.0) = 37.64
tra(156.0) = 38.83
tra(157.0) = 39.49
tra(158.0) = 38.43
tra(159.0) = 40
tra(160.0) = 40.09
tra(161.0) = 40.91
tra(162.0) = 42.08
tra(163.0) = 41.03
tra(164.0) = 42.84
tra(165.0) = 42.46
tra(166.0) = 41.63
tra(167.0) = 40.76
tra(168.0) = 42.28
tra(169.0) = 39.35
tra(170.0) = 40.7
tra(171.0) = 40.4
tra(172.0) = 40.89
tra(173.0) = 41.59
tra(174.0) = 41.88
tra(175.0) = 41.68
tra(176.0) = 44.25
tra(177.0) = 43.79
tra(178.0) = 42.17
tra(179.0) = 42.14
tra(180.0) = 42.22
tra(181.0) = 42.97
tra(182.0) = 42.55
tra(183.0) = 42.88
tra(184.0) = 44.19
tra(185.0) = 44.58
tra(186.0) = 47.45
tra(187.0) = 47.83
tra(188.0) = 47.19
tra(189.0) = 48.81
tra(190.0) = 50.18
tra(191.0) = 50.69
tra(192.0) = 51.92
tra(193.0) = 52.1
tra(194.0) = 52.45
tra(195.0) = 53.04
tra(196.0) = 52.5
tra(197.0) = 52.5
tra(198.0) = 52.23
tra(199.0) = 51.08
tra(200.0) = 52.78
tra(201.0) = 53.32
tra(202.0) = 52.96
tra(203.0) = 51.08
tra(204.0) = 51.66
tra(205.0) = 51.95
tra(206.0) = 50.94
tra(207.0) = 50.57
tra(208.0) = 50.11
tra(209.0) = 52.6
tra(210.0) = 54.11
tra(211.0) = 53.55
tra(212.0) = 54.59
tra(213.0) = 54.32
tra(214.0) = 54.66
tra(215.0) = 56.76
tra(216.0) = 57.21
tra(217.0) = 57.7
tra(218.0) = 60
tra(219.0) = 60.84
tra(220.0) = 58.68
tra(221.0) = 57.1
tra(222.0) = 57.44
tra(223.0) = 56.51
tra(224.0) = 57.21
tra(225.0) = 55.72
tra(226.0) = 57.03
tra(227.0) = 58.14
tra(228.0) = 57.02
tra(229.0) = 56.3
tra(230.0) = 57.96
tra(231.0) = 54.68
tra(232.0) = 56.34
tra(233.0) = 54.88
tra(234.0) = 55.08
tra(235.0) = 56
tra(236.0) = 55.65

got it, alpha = 199.0 keV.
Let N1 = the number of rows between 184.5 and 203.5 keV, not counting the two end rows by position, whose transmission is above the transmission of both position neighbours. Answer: 3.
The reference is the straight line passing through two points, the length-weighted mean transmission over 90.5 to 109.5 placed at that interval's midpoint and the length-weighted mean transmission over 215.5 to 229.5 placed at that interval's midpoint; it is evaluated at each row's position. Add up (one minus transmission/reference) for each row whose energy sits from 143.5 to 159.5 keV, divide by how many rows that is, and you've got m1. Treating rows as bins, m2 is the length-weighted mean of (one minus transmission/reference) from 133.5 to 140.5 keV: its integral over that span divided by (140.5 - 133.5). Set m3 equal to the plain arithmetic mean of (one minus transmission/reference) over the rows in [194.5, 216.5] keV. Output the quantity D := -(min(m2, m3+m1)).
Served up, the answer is -0.18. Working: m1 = 0.28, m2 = 0.18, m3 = 0.07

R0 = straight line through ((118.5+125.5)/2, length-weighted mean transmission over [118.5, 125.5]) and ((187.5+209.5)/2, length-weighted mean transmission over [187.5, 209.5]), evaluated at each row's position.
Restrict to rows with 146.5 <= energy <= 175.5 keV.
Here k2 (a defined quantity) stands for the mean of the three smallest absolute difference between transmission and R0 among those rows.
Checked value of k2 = 5.9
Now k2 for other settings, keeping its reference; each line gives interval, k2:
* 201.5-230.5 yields 0.2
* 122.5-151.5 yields 1.0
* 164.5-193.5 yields 0.6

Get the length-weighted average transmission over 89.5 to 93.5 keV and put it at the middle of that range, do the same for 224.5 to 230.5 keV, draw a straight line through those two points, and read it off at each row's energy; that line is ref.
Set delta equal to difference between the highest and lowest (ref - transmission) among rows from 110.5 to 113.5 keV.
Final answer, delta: 2.59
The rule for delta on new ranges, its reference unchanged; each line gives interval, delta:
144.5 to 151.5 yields 1.91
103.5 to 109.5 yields 2.12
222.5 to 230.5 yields 2.34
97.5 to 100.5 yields 1.05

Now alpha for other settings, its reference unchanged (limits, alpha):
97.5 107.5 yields 100.0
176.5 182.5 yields 179.0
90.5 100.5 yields 100.0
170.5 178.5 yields 171.0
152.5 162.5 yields 154.0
